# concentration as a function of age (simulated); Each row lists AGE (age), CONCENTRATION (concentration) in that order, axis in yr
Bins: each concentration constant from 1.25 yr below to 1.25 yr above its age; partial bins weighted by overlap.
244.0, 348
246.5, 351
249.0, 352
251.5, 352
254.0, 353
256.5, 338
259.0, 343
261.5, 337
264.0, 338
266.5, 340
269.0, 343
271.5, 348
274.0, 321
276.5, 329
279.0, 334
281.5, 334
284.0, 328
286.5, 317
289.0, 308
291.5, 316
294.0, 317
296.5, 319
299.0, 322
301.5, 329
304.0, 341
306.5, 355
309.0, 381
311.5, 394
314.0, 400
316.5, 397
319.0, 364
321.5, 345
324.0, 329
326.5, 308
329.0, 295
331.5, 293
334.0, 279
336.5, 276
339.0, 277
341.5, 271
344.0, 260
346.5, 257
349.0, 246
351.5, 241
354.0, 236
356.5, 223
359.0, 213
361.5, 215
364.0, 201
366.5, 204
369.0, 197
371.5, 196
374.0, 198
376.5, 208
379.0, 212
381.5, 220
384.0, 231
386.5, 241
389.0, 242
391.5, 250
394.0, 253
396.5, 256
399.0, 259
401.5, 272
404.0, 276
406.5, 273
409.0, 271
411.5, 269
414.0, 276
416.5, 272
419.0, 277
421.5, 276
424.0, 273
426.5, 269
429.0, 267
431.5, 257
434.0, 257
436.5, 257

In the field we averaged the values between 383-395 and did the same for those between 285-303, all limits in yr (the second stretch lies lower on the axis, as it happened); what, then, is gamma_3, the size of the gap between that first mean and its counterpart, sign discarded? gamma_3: 75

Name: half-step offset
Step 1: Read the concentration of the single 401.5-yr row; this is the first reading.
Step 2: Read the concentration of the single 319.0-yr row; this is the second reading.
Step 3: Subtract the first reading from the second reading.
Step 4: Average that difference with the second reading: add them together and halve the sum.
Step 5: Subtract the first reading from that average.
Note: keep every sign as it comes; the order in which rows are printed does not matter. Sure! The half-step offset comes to -44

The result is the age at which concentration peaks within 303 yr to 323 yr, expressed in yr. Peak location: 314.0 yr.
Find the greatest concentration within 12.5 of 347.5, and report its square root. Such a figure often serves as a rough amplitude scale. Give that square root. 16.6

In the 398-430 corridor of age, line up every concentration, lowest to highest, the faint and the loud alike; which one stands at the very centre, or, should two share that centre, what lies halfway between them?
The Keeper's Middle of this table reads 272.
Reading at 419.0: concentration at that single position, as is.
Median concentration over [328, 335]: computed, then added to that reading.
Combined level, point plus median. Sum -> 570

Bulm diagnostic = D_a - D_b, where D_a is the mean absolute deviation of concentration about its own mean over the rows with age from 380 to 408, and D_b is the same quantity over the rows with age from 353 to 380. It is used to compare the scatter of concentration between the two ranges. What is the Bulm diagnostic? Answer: 4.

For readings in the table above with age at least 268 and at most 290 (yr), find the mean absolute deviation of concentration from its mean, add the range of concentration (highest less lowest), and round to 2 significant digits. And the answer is 49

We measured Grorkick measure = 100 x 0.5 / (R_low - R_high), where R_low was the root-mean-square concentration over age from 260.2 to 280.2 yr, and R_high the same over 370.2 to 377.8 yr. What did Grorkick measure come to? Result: 0.37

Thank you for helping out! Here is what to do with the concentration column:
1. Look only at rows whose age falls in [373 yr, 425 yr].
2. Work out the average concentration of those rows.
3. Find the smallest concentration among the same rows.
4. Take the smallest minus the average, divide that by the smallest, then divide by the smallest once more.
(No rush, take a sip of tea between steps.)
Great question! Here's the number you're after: -0.0014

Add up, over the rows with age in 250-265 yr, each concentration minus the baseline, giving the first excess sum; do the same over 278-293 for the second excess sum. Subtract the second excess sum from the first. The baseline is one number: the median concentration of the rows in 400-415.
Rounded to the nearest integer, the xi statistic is 124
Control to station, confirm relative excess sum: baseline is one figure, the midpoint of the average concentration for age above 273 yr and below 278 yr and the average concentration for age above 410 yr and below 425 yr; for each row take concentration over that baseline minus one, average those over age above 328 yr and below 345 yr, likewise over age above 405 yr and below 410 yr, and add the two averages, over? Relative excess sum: -0.16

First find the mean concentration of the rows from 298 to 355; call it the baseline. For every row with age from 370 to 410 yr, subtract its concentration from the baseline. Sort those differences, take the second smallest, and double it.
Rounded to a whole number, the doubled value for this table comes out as 80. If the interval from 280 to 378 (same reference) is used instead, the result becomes -168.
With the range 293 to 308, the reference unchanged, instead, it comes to -56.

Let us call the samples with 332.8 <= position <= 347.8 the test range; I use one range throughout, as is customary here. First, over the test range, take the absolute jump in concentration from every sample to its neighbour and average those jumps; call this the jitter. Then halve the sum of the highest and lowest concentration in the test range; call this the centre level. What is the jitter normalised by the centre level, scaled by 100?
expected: 1.8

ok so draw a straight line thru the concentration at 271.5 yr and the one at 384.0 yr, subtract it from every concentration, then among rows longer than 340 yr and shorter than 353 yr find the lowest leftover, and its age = 351.5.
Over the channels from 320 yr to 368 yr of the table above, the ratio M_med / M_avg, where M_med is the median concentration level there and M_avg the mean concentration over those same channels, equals 0.99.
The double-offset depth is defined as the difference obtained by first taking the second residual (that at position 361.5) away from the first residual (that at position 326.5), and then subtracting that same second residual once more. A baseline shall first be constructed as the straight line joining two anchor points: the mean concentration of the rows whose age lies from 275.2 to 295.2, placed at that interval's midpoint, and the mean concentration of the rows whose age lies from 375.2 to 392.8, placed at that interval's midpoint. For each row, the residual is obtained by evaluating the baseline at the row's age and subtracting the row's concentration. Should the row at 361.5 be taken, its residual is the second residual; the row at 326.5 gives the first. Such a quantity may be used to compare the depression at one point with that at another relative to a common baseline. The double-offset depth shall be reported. -95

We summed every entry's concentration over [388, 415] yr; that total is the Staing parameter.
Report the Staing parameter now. 2897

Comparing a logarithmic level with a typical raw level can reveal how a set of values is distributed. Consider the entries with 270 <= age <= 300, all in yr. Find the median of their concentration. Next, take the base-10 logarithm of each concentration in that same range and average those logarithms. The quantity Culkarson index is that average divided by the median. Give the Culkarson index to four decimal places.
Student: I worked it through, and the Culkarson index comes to 0.0078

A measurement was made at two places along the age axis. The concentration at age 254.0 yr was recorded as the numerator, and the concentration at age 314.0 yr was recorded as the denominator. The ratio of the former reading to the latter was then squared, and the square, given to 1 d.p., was 0.8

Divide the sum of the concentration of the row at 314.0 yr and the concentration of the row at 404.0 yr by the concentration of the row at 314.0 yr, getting 1.69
